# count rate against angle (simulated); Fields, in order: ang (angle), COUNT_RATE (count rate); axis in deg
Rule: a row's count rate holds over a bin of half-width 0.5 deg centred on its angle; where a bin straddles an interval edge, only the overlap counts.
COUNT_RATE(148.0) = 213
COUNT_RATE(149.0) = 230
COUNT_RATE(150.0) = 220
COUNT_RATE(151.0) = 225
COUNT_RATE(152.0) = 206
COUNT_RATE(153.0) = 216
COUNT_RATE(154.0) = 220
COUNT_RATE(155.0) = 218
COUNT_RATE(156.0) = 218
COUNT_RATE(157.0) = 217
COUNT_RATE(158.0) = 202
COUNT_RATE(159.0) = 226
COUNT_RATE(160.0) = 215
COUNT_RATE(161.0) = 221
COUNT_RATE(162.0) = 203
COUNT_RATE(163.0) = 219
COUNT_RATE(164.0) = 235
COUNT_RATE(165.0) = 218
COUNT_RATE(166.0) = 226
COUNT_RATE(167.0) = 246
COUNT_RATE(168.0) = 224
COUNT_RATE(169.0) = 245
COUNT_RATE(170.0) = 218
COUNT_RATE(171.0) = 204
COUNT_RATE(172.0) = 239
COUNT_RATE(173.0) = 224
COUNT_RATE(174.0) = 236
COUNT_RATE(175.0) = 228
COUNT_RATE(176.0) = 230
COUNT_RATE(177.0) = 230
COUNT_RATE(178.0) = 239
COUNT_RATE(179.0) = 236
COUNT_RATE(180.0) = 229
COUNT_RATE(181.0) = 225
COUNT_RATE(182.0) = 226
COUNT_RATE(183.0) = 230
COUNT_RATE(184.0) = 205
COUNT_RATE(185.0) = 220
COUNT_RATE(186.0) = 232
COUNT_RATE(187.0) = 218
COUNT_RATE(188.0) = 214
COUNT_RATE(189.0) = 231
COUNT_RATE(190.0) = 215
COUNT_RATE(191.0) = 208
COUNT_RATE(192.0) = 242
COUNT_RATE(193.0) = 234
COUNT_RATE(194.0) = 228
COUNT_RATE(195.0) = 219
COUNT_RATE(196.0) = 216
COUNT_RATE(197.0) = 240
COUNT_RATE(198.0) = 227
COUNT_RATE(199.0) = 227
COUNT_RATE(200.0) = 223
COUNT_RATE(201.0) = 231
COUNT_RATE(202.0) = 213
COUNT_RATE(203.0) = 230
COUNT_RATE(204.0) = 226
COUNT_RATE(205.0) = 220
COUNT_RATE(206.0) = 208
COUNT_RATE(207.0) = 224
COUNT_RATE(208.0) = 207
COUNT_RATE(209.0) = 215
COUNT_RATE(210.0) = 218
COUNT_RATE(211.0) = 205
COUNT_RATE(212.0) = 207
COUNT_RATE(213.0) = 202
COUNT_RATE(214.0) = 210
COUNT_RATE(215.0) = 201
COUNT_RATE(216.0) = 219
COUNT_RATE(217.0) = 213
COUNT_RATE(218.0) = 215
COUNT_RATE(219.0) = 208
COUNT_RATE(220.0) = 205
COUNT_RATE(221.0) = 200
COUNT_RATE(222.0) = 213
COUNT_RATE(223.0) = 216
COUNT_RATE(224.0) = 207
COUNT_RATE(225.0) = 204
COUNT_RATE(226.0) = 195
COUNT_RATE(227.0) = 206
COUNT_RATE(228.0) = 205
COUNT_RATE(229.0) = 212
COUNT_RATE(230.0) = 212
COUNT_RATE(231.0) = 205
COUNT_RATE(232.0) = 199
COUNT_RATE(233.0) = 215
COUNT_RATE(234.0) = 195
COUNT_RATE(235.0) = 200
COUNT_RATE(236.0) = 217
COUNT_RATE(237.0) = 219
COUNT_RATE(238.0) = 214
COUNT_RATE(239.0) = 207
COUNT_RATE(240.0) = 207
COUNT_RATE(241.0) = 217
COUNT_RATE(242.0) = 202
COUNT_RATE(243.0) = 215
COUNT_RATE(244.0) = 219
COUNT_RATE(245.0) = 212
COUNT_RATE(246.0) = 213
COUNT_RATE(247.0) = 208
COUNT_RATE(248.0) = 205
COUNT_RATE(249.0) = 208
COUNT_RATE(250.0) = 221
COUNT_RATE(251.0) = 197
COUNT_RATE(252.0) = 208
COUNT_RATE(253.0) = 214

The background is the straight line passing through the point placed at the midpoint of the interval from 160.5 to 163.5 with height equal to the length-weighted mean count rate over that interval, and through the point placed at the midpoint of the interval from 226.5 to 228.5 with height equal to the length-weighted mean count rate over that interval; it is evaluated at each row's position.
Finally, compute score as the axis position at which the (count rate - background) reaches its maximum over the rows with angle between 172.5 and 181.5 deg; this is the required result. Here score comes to 178.0 deg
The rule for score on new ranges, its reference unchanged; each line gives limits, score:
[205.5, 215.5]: 207.0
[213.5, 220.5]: 216.0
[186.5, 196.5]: 192.0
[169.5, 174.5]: 172.0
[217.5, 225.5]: 223.0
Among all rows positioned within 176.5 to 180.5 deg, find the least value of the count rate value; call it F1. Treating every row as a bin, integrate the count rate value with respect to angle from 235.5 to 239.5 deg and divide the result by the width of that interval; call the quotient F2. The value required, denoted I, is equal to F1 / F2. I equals 1.069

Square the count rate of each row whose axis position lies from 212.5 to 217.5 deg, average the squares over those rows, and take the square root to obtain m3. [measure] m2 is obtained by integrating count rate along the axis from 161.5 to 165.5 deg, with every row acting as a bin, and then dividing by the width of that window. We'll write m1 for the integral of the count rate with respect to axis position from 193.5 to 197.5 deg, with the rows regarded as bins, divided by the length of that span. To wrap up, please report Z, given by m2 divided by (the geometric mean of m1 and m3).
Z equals 1.01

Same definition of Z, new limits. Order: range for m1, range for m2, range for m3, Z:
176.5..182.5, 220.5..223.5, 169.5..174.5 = 0.92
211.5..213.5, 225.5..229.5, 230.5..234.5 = 1.00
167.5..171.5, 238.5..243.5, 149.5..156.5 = 0.95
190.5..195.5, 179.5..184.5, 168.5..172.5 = 0.98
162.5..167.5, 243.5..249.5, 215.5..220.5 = 0.96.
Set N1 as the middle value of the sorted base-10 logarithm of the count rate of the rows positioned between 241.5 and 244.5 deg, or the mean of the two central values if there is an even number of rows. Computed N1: 2.33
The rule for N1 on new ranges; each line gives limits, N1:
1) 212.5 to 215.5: 2.31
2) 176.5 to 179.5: 2.37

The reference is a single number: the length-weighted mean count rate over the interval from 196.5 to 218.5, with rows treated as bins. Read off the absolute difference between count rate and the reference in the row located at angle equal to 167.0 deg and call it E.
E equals 29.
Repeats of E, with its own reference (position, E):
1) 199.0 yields 10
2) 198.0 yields 10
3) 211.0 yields 12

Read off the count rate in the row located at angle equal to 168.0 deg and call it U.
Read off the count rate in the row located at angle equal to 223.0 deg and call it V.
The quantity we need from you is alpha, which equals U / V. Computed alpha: 1.04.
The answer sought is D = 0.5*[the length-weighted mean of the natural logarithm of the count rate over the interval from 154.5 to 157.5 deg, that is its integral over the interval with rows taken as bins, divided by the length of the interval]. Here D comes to 2.69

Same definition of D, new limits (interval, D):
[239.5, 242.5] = 2.67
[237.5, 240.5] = 2.67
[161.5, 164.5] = 2.69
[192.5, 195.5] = 2.71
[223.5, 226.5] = 2.65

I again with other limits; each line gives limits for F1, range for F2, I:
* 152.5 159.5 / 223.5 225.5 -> 0.983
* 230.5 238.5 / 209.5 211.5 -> 0.922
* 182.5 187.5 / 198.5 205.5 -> 0.914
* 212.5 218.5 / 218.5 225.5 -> 0.968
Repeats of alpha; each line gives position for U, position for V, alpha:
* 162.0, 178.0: 0.85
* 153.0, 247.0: 1.04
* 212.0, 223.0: 0.96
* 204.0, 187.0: 1.04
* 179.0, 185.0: 1.07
